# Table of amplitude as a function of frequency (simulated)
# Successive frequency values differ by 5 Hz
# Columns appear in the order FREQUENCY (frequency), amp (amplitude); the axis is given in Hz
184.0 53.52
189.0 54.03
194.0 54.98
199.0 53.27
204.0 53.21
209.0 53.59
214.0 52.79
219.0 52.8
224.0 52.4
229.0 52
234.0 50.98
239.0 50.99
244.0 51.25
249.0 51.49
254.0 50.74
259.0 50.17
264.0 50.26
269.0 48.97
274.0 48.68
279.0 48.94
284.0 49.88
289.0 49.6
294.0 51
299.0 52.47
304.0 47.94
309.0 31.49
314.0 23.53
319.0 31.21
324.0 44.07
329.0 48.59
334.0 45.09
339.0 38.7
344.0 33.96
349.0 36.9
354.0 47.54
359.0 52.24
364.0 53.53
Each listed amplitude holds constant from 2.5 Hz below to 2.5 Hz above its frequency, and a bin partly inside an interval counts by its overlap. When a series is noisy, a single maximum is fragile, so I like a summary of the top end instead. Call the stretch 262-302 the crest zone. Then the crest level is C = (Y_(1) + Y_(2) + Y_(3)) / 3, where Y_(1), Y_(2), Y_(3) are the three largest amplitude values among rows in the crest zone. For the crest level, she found 51.2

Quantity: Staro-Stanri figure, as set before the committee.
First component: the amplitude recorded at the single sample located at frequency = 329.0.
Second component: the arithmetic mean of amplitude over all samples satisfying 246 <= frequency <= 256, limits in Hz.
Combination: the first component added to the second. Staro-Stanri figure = 100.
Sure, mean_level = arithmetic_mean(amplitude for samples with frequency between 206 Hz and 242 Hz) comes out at 52.2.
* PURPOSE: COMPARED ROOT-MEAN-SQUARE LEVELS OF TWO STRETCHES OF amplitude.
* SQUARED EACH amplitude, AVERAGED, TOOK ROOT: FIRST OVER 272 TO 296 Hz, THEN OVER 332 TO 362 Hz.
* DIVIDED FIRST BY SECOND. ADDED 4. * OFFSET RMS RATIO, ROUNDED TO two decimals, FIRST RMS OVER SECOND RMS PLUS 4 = 5.16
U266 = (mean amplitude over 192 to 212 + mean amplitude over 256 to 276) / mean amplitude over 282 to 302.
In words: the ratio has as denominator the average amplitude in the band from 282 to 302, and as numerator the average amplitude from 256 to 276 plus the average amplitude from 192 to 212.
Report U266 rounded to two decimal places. 2.04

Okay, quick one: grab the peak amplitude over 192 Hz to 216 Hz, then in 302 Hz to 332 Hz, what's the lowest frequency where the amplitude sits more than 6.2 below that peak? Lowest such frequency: 304.0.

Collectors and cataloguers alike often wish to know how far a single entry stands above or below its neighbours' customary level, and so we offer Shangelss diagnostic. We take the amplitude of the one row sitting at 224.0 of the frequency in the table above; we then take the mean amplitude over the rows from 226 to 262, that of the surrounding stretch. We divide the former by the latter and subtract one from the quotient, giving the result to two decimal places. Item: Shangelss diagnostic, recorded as 0.03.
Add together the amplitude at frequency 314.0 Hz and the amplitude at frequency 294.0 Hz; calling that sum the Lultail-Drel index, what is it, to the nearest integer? 75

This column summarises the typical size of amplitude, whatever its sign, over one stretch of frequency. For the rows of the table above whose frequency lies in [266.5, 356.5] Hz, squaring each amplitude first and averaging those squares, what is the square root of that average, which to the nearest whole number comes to 44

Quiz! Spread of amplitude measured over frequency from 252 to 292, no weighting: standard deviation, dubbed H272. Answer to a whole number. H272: 1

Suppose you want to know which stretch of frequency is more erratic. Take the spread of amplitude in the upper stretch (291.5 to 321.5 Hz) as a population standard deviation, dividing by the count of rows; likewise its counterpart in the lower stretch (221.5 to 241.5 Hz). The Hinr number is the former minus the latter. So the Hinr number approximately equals 10.6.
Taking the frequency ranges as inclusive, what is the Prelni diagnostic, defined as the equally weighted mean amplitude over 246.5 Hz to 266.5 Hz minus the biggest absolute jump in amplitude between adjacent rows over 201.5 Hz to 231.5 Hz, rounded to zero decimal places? 50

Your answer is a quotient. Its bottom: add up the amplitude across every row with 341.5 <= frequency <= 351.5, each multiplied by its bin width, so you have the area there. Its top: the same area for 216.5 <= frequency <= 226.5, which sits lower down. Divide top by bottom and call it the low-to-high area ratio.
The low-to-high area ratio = 1.48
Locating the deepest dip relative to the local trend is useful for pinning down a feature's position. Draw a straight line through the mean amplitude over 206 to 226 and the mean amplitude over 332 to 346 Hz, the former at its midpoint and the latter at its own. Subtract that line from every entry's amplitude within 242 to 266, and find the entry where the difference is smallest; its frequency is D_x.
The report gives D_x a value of 244.0 Hz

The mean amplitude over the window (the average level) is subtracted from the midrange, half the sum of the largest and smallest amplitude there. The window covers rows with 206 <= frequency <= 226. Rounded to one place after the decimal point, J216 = 0.1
